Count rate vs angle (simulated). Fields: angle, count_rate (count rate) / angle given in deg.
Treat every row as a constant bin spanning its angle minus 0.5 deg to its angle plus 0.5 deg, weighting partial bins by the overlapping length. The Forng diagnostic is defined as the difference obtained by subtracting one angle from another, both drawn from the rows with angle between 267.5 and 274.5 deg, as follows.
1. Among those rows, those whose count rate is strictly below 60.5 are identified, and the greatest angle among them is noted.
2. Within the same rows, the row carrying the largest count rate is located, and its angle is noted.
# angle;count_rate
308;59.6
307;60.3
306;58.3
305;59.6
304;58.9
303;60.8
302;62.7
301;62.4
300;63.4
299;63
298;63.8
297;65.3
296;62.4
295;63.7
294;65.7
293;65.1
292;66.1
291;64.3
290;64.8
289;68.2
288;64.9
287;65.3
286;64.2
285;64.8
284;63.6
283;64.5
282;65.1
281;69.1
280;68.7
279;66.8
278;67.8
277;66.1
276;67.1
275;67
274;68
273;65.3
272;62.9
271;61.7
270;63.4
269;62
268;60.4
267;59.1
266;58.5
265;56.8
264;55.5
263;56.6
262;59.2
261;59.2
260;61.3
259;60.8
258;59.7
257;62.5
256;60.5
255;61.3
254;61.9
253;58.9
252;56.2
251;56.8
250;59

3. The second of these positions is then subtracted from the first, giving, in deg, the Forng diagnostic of -6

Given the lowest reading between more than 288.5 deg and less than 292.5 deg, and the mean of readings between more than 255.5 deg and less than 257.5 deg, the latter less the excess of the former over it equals 59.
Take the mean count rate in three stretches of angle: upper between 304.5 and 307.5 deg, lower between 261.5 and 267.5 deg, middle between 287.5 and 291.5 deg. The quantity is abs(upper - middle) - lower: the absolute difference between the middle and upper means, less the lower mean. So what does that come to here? -51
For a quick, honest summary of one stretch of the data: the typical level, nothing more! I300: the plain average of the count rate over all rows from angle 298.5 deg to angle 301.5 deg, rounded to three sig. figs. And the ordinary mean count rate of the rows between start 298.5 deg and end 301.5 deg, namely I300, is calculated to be 62.9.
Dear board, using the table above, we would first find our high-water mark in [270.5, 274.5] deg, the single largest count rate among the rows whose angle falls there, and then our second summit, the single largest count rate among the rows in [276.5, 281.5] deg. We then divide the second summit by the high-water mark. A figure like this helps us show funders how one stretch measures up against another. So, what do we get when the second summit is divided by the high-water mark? 1.02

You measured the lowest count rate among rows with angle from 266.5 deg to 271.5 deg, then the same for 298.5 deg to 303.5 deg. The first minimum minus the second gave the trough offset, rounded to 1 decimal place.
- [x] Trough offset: -1.7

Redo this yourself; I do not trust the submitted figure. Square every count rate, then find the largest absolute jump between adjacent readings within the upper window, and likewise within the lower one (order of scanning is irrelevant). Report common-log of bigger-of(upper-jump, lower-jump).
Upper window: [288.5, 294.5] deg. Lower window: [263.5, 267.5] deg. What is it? 2.66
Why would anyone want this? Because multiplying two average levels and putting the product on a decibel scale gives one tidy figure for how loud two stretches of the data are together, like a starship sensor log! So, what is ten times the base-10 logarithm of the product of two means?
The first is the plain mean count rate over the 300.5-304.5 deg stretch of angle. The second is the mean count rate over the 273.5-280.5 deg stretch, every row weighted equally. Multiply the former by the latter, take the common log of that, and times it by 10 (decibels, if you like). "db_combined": 36.2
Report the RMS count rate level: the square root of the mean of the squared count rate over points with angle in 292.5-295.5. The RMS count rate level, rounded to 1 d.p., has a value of 64.8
